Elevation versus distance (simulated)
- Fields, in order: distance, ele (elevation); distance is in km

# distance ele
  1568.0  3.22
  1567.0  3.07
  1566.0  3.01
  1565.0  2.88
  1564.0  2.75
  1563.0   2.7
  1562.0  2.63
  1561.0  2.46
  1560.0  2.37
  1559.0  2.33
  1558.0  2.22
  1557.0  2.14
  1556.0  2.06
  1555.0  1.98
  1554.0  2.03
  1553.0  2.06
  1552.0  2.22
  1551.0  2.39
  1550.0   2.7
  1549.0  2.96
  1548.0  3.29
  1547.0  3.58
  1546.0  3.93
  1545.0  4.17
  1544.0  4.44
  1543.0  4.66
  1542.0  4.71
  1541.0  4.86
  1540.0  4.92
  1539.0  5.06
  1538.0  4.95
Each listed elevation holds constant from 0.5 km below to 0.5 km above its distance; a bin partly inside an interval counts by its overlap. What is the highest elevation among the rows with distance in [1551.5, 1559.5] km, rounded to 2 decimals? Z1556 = 2.33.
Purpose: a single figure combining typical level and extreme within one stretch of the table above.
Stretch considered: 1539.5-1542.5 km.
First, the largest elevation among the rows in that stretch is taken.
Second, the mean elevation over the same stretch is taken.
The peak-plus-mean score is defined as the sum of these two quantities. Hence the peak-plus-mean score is 10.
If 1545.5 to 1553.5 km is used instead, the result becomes 7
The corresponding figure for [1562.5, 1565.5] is 6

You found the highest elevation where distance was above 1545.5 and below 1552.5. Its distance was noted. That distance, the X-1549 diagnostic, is 1546.0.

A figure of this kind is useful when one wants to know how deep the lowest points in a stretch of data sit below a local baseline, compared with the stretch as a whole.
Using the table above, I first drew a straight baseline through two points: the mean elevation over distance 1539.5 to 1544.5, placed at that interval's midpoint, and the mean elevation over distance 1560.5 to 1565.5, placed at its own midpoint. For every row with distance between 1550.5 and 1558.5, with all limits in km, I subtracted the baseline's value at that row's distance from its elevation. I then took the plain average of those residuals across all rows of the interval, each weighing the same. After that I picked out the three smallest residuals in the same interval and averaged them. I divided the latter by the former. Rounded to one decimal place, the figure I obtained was 1.1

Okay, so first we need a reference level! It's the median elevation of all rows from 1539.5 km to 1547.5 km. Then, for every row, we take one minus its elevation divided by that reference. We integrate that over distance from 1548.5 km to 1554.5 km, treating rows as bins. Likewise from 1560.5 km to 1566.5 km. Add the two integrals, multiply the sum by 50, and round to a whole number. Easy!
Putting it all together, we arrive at 262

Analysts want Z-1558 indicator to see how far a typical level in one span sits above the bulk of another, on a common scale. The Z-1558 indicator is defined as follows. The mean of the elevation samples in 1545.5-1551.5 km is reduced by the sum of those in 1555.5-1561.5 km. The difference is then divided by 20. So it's -0.52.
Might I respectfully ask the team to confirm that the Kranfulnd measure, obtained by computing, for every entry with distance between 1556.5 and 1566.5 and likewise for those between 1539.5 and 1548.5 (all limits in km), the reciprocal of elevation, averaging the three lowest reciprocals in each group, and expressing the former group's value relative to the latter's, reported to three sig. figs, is 1.68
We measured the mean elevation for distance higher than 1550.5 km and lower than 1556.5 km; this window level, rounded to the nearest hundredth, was 2.12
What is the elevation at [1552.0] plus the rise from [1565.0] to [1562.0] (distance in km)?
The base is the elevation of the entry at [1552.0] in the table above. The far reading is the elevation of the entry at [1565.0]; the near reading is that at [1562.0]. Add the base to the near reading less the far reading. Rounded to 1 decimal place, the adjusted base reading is 2.0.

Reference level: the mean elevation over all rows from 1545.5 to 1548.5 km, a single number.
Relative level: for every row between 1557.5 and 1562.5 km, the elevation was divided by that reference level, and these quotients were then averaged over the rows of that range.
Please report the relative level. 0.7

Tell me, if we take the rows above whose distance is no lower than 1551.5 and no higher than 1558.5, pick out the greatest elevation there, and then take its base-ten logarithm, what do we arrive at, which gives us 0.35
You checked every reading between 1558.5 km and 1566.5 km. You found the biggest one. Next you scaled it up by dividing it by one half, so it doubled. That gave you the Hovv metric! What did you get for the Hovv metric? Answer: 6.0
